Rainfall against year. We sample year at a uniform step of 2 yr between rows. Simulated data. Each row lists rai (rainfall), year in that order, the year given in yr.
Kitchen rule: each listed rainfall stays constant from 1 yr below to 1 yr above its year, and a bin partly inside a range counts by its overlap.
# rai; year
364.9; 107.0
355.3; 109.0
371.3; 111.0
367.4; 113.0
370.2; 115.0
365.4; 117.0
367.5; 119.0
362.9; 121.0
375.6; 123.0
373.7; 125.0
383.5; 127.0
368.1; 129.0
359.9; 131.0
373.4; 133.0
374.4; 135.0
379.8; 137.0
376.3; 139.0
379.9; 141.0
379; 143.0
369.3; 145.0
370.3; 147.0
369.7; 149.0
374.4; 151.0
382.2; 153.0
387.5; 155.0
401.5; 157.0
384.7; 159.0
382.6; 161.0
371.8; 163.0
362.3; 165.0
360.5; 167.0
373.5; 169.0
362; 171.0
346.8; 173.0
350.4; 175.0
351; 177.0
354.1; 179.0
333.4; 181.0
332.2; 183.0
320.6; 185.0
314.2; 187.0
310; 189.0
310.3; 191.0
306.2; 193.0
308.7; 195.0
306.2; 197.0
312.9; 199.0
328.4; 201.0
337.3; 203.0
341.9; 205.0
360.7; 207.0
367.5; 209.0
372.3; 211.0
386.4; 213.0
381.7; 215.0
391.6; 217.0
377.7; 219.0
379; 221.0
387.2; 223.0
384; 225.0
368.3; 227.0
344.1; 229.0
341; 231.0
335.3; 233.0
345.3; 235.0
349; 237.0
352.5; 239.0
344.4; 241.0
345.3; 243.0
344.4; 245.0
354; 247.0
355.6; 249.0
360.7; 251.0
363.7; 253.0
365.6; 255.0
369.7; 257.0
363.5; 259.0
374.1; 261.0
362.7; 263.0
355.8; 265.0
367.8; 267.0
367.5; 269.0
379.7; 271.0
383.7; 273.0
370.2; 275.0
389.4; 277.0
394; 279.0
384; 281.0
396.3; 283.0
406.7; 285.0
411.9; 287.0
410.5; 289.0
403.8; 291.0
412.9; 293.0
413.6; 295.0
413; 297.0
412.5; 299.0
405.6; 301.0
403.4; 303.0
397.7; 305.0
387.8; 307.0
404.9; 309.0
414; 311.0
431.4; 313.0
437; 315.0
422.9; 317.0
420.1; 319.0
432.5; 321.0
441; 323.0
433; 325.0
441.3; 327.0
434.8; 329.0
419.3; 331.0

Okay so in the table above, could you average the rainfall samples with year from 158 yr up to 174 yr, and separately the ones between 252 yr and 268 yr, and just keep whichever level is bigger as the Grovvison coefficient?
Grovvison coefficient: 368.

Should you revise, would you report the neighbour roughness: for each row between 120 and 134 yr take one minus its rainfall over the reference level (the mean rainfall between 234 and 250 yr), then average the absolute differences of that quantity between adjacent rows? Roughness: 0.029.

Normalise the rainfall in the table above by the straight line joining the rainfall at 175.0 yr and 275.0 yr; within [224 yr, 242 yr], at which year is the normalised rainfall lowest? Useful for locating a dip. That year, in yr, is 233.0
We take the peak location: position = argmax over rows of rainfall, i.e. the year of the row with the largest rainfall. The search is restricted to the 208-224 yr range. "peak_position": 217.0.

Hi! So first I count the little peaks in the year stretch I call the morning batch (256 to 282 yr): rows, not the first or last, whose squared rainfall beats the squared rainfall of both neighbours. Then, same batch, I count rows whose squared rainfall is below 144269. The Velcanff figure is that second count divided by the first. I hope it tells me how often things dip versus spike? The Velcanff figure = 2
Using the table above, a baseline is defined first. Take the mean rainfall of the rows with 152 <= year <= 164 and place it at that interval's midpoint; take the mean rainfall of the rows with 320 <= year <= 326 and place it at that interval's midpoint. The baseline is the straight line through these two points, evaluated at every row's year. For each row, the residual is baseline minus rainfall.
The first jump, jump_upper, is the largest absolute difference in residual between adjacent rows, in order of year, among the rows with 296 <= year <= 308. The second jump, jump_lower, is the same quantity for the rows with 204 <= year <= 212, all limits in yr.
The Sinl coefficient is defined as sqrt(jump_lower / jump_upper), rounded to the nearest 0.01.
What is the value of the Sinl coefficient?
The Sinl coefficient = 1.32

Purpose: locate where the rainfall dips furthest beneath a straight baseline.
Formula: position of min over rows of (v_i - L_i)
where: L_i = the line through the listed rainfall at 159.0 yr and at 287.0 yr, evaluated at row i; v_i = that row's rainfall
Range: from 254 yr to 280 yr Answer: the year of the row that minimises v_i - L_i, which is 265.0 yr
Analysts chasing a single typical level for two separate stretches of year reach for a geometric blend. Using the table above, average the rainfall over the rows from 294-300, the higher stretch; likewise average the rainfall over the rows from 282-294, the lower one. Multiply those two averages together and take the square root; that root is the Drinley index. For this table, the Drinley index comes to 410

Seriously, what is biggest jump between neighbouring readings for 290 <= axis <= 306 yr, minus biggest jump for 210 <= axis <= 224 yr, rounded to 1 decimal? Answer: -5.0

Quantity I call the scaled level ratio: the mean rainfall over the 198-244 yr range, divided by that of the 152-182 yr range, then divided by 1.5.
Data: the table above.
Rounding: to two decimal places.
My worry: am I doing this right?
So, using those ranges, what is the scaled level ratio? 0.65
